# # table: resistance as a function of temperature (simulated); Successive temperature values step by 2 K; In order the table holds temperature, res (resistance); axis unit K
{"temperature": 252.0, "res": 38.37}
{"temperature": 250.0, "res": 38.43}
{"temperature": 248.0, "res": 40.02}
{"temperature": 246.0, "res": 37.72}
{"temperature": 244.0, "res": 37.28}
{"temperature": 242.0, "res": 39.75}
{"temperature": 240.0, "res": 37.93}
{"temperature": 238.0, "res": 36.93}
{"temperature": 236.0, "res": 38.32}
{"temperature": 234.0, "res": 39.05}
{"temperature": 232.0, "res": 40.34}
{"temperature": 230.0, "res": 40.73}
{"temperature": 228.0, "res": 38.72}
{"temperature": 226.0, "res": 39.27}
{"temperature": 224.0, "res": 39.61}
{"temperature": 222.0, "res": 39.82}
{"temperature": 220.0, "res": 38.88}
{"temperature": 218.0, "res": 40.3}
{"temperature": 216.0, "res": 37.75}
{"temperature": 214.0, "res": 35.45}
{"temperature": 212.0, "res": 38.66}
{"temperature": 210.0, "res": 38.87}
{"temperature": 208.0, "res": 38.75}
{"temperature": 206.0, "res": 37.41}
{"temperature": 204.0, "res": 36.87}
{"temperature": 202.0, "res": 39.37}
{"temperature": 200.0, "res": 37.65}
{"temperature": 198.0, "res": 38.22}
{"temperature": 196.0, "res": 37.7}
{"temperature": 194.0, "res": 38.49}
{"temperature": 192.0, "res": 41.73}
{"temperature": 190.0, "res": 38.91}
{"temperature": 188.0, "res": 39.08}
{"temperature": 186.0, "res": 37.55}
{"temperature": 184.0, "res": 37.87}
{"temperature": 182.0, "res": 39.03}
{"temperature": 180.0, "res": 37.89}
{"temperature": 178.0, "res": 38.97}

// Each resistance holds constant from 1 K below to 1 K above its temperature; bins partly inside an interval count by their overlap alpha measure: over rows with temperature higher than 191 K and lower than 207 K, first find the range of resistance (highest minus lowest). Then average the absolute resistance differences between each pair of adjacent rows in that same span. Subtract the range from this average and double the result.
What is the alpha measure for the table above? -6.9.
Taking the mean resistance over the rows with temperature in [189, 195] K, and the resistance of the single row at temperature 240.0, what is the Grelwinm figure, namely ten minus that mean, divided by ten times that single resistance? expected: -0.078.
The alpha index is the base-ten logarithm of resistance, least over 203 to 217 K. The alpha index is 1.550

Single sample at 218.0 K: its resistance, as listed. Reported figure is 40.3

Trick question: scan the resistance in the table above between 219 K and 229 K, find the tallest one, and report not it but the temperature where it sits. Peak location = 222.0 K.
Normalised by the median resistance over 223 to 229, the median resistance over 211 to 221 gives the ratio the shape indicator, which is 0.984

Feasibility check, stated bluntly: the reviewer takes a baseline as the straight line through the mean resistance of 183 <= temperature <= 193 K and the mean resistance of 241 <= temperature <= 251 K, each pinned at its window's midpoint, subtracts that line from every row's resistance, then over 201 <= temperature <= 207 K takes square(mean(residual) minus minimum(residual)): 1.0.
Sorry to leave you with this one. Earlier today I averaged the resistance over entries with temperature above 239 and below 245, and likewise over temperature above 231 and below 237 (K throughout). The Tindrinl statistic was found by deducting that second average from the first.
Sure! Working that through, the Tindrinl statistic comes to -1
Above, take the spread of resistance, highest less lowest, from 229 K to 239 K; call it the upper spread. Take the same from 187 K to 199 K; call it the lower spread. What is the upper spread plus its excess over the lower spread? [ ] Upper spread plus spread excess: 3.6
